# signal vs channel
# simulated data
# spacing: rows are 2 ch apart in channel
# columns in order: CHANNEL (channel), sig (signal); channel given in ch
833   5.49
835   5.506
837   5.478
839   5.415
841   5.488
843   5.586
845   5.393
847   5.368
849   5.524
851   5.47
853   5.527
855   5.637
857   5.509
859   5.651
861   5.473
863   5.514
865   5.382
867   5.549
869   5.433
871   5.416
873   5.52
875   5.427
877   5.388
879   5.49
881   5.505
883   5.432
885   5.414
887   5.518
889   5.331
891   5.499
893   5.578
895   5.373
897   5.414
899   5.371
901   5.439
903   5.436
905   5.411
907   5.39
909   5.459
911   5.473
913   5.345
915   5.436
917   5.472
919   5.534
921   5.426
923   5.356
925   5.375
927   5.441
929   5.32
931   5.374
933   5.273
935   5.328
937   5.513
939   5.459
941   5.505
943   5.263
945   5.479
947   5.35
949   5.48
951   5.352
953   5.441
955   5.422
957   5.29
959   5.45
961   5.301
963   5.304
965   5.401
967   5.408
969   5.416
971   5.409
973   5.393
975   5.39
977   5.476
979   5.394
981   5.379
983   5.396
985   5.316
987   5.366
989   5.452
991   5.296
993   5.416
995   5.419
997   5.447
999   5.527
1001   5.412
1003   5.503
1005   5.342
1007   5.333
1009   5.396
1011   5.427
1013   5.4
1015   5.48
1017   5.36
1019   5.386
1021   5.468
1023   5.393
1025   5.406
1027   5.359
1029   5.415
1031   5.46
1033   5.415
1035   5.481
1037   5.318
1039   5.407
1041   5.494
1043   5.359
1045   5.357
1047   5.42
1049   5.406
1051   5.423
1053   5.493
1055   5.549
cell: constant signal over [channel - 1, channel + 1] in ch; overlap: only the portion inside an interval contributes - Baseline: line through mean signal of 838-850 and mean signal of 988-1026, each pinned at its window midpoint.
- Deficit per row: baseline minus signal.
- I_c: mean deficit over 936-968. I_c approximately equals 0.029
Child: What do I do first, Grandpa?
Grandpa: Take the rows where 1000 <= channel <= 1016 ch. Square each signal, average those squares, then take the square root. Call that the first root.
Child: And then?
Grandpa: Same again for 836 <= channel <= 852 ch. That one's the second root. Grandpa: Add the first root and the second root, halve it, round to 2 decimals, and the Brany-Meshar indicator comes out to 5.44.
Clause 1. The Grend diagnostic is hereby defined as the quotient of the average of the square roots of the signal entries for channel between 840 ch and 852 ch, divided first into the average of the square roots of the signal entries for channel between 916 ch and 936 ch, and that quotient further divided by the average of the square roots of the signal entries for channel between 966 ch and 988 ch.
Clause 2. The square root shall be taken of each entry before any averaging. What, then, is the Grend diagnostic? 0.427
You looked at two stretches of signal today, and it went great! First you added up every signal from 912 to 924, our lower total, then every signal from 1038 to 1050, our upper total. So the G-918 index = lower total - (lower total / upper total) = 31.6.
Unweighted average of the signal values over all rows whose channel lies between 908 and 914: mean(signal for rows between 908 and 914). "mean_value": 5.43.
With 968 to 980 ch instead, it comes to 5.41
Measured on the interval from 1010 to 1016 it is 5.44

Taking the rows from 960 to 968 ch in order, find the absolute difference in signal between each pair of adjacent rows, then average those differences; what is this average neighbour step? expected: 0.036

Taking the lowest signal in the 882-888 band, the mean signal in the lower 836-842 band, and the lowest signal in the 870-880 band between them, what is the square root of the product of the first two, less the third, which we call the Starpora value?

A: 0.05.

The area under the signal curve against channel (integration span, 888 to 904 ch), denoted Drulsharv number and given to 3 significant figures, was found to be 86.9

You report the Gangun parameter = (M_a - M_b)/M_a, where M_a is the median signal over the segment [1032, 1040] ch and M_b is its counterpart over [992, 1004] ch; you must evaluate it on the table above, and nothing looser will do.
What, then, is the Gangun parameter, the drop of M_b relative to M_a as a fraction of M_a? -0.0041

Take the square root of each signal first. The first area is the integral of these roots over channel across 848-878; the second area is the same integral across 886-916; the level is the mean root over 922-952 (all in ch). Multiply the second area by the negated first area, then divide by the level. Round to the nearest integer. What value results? -2118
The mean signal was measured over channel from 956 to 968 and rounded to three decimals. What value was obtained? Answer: 5.359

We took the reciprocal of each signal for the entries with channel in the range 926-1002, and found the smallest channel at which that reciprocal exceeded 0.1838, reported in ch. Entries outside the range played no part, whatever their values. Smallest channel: 929 ch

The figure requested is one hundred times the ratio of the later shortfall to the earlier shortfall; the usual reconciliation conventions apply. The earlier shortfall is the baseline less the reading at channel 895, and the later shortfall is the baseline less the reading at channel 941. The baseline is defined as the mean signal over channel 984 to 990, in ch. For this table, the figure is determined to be -2540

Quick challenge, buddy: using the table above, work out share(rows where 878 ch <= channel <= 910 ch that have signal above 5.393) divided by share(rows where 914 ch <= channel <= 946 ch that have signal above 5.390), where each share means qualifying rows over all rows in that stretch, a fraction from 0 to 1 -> 1.3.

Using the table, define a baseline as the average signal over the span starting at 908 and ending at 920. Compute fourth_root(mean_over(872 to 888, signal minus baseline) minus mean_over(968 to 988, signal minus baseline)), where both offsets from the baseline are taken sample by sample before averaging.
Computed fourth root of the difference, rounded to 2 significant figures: 0.51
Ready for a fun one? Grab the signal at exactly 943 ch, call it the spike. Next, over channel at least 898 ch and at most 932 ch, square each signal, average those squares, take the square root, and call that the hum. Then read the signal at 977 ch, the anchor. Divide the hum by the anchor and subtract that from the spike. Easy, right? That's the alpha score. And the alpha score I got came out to 4.27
